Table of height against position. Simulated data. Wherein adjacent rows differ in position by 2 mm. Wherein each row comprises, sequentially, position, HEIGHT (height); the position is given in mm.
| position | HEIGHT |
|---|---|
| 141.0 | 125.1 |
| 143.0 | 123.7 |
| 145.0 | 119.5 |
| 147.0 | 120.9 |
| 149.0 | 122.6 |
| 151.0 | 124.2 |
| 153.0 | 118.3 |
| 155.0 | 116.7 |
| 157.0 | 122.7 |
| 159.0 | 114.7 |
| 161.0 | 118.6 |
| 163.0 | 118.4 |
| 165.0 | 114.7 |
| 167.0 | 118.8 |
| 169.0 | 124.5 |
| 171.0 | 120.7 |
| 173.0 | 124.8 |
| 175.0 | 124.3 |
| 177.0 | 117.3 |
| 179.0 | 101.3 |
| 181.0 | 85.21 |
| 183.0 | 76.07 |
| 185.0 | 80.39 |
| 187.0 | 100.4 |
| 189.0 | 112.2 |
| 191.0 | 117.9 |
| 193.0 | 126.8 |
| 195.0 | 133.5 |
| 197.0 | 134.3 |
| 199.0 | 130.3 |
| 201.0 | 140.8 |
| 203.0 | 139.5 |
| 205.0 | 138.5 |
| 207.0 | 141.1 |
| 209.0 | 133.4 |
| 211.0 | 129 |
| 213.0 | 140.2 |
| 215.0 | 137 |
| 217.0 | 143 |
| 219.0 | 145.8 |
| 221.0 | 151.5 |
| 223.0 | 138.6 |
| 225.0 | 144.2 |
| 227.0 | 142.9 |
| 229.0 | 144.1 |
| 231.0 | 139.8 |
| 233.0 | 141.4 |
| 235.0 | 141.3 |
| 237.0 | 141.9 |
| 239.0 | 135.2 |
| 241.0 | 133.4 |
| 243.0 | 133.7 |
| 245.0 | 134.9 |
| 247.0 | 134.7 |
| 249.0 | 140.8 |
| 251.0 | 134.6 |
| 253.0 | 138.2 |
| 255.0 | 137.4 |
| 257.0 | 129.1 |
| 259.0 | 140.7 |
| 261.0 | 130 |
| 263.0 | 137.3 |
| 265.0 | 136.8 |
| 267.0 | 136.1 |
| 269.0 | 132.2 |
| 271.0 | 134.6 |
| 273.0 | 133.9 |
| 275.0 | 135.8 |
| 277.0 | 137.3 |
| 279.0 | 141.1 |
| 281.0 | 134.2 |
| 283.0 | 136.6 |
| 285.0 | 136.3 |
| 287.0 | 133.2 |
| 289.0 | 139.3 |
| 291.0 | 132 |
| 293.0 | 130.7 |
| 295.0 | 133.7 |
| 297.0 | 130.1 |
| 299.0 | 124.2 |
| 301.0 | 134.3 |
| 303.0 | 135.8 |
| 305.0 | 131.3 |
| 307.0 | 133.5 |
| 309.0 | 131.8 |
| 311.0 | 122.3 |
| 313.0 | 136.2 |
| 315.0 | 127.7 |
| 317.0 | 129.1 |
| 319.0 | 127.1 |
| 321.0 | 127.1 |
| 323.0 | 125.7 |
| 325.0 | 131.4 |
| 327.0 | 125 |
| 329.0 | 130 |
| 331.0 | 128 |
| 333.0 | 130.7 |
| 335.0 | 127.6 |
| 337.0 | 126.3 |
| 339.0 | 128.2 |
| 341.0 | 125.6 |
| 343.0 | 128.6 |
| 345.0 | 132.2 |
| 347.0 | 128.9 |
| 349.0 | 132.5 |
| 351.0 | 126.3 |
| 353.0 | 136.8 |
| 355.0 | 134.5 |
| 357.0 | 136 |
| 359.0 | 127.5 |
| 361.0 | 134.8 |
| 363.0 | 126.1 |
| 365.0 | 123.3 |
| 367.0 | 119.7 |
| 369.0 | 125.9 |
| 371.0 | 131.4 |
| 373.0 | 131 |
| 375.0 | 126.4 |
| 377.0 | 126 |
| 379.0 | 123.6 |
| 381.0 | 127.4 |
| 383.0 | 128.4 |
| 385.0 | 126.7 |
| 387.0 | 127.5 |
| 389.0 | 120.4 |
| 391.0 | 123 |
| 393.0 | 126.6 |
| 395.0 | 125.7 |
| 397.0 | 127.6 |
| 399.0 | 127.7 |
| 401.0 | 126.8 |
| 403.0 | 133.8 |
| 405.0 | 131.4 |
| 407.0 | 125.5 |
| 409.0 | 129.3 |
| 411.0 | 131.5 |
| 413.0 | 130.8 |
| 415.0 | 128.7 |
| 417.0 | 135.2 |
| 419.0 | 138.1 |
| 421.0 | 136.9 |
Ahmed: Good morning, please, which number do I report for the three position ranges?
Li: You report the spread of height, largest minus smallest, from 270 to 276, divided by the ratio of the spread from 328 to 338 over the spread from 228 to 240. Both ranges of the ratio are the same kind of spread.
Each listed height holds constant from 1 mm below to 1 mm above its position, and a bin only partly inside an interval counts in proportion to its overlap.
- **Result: 3.8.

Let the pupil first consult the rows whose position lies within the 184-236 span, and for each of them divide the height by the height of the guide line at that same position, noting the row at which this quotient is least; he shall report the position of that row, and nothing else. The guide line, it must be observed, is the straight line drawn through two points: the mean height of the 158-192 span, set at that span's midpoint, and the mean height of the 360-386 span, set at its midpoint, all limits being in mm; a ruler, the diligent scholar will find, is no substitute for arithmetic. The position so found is 185.0 mm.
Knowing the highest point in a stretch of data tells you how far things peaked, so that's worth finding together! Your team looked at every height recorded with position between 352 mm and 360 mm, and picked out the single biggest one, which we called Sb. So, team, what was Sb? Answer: 136.8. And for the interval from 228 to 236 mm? 144.1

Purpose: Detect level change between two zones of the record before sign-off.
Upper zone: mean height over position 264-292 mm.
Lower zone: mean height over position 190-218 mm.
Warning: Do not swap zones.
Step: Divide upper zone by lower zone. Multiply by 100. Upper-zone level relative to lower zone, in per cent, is 101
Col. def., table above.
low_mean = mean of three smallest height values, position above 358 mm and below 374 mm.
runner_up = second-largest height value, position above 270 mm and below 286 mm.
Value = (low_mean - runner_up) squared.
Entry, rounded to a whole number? 205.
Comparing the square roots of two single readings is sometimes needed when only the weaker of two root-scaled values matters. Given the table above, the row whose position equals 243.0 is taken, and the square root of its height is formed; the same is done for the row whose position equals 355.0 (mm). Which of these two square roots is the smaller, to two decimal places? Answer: 11.56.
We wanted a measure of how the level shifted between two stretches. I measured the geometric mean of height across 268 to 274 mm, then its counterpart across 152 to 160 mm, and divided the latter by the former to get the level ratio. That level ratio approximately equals 0.88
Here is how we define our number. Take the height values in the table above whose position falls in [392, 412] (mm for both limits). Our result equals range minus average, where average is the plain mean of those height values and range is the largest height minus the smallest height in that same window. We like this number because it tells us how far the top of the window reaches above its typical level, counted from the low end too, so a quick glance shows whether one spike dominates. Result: -120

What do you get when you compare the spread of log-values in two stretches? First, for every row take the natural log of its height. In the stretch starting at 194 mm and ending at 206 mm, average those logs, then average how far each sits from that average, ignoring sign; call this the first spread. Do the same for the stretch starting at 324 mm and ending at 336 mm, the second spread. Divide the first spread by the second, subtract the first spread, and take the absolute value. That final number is 1.7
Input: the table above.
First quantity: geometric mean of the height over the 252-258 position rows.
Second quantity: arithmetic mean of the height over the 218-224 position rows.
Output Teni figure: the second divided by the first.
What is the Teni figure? 1.08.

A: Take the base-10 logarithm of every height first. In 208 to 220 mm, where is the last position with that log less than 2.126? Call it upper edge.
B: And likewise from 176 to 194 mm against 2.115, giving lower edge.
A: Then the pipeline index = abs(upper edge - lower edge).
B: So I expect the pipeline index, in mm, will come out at 18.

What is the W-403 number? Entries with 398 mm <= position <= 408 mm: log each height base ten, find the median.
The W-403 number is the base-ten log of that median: 0.323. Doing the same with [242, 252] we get 0.328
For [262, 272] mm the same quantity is 0.329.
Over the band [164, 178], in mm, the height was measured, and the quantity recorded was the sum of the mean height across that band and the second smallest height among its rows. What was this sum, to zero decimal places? 238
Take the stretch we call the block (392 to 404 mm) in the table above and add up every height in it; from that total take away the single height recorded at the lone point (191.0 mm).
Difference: 650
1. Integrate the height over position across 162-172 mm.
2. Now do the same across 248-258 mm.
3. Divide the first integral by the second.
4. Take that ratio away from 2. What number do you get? 1.12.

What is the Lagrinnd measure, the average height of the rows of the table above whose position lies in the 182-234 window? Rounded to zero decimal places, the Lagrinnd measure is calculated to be 131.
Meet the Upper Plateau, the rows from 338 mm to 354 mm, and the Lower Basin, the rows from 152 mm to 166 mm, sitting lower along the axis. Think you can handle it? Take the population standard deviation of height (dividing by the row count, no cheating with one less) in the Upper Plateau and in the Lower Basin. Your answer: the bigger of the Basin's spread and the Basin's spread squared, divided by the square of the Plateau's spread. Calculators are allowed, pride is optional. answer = 0.5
